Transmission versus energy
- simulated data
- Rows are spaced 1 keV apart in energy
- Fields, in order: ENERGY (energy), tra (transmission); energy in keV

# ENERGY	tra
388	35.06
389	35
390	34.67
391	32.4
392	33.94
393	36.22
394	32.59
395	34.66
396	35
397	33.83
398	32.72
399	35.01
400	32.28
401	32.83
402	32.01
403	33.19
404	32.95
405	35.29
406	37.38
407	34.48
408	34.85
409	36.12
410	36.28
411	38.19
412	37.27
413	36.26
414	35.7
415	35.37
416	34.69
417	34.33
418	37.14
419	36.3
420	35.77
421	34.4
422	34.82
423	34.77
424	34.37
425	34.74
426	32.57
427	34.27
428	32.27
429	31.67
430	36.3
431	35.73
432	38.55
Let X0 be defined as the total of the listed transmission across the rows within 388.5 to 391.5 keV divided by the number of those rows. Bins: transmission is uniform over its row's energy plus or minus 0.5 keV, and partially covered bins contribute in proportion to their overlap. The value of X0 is 34.0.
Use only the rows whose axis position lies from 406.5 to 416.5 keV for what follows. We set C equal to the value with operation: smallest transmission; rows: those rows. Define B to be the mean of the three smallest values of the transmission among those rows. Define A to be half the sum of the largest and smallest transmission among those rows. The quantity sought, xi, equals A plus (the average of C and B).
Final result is 70.9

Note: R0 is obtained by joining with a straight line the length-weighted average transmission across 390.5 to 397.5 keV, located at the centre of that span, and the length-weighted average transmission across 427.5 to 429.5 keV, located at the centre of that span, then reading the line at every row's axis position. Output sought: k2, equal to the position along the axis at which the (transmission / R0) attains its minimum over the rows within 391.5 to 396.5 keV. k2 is 394 keV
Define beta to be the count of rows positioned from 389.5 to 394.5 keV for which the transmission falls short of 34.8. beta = 4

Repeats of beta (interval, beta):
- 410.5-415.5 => 0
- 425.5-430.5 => 4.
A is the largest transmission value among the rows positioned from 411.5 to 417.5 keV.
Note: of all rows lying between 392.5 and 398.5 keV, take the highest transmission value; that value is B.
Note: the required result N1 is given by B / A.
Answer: 0.97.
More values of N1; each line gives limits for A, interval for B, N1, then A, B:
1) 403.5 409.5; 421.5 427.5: 0.93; 37.38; 34.82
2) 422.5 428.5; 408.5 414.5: 1.10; 34.77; 38.19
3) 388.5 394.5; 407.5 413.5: 1.05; 36.22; 38.19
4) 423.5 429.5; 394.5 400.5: 1.01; 34.74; 35.01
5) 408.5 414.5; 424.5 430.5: 0.95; 38.19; 36.3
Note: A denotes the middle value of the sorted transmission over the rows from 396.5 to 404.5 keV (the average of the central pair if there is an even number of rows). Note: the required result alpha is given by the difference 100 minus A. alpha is 67.1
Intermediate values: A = 32.9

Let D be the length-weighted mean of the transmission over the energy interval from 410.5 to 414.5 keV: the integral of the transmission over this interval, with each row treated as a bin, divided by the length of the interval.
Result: 36.9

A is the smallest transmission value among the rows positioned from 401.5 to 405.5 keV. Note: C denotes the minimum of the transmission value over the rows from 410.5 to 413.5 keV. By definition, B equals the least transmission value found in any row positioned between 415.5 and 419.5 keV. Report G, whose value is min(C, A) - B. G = -2.3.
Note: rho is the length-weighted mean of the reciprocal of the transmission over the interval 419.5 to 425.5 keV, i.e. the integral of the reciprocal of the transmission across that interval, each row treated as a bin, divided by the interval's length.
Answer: 0.0287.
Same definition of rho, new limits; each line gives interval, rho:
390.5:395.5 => 0.0295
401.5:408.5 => 0.0292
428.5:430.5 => 0.0296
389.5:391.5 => 0.0299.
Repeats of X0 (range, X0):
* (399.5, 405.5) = 33.1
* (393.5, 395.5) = 33.6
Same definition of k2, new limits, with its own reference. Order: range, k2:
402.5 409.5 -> 404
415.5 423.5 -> 417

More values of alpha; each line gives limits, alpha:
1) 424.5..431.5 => 65.7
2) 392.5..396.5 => 65.2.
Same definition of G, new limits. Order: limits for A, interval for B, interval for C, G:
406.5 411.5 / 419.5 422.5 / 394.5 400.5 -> -2.1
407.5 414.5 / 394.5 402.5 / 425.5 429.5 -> -0.3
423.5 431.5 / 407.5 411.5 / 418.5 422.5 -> -3.2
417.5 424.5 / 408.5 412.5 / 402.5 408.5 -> -3.2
